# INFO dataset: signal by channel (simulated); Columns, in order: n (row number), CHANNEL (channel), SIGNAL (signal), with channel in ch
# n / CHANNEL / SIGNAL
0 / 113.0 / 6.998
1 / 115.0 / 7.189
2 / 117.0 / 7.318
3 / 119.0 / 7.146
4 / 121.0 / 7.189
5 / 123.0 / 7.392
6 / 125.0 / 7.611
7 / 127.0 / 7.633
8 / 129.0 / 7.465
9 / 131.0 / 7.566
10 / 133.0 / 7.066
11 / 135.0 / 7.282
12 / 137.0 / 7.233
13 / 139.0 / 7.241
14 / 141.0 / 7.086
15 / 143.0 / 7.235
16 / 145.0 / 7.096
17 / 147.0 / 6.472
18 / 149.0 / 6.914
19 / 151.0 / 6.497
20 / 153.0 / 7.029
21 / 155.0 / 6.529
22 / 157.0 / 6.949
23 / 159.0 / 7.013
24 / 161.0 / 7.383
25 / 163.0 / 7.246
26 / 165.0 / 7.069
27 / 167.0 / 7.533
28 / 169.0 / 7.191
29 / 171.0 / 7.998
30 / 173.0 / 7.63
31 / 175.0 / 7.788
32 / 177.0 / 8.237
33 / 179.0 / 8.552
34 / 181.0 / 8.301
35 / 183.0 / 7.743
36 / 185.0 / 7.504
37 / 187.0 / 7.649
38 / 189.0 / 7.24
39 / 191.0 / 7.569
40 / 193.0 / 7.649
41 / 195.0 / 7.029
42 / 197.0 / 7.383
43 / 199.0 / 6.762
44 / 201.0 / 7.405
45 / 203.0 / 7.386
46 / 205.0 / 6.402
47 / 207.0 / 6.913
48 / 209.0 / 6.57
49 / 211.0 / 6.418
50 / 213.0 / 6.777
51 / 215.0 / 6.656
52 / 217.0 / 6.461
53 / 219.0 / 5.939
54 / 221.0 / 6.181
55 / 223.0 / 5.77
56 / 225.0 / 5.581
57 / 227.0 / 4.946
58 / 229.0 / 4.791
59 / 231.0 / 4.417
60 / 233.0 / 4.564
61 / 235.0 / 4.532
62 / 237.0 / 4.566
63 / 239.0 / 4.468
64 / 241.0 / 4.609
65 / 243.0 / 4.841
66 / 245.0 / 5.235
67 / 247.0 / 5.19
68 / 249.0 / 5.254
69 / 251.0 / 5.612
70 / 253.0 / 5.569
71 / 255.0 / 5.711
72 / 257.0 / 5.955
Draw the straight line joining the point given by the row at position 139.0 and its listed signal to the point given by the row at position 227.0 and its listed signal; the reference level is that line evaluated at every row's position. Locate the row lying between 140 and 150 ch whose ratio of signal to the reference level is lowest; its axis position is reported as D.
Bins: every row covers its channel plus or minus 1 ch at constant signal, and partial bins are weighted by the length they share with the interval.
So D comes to 147.0 ch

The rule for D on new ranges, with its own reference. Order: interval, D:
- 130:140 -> 133.0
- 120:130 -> 121.0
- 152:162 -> 155.0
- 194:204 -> 199.0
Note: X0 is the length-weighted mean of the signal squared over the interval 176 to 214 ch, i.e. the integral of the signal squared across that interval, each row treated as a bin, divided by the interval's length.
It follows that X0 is 54.3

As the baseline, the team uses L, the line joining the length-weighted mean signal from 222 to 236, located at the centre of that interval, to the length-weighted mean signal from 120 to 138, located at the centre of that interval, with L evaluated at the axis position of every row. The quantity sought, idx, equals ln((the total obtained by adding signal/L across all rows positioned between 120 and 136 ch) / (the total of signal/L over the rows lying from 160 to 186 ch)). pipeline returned -0.7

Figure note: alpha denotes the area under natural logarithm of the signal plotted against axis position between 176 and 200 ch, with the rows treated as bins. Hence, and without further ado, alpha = 49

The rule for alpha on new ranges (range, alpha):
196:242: 81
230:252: 35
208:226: 33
